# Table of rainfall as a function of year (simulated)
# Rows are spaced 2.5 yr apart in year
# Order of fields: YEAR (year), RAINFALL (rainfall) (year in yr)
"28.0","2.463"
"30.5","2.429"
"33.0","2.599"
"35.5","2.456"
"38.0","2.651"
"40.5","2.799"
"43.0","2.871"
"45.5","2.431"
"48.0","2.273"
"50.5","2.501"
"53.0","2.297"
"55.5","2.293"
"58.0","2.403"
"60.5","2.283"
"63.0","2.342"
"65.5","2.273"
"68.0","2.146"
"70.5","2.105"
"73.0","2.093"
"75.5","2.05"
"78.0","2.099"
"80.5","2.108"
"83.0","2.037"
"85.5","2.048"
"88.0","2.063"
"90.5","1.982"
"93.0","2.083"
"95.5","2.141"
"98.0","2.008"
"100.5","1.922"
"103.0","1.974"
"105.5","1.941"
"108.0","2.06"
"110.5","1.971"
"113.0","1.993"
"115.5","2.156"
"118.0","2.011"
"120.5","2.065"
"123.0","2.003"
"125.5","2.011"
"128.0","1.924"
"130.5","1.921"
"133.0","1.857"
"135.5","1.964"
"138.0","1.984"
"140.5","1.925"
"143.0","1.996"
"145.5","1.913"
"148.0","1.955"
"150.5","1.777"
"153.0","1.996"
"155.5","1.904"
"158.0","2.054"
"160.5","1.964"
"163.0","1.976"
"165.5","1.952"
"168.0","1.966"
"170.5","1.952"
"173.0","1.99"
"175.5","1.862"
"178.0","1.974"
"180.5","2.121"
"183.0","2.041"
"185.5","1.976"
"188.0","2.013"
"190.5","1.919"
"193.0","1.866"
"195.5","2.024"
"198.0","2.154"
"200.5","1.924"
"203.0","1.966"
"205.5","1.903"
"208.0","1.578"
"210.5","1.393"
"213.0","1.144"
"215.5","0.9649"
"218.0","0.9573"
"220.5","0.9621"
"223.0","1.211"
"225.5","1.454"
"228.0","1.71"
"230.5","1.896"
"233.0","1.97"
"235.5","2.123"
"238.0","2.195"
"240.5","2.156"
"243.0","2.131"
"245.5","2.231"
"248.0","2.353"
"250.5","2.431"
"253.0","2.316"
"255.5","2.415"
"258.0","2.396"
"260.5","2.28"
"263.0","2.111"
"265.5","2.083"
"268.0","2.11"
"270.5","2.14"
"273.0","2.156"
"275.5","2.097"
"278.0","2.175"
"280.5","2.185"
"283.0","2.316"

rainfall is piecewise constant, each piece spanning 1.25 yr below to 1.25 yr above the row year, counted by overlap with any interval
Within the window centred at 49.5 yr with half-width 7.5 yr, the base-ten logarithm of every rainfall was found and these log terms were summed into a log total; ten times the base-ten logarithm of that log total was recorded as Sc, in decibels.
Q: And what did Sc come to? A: 3.66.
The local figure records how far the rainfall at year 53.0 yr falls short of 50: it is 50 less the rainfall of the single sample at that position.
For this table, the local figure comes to 47.7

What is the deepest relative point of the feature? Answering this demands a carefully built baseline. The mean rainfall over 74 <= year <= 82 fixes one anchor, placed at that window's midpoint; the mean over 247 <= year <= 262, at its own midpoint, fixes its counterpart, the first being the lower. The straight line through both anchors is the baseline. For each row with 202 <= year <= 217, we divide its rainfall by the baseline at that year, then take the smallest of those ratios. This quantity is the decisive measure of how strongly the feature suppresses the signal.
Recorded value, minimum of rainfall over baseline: 0.42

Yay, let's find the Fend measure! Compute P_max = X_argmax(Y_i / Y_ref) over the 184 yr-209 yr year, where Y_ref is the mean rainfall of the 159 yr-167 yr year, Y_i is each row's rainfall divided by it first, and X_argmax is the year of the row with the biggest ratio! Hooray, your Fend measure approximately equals 198.0 yr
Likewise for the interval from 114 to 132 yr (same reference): 115.5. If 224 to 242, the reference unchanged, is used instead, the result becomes 238.0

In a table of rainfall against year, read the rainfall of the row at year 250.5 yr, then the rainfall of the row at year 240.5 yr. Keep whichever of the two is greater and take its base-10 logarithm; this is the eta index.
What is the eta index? 0.386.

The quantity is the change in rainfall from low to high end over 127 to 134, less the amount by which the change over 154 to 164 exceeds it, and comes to -0.2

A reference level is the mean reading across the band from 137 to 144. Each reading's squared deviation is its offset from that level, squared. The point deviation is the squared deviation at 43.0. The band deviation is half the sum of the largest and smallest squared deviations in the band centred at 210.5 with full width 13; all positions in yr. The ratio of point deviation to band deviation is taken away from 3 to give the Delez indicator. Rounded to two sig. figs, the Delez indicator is 1.4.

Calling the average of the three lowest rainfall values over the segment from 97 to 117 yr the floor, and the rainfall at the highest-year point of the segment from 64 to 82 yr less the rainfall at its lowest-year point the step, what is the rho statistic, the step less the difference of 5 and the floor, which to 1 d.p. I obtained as -3.2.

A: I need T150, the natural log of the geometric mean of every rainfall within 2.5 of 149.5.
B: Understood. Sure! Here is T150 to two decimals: 0.62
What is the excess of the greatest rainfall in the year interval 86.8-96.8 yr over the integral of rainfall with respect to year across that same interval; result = -18.5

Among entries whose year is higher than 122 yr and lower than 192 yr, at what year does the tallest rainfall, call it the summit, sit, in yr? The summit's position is 180.5 yr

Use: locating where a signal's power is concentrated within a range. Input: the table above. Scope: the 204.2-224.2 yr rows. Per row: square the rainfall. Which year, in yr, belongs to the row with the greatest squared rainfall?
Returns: 205.5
